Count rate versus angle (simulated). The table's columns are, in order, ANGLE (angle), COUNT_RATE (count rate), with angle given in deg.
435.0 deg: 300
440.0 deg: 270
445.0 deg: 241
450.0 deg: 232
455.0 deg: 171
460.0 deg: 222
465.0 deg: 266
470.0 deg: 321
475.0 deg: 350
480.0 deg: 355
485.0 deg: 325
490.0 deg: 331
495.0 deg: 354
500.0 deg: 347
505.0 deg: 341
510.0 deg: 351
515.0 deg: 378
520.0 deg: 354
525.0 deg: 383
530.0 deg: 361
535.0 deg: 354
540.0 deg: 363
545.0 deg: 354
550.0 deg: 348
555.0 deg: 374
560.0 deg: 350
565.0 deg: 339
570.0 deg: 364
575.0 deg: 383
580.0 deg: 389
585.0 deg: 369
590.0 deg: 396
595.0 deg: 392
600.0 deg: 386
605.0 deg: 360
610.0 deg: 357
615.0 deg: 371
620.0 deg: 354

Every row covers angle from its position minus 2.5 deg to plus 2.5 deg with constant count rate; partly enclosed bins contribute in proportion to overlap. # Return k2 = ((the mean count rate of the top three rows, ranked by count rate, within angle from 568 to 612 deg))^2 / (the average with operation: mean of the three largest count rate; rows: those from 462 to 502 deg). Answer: 436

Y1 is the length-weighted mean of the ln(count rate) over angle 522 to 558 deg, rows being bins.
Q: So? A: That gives 5.89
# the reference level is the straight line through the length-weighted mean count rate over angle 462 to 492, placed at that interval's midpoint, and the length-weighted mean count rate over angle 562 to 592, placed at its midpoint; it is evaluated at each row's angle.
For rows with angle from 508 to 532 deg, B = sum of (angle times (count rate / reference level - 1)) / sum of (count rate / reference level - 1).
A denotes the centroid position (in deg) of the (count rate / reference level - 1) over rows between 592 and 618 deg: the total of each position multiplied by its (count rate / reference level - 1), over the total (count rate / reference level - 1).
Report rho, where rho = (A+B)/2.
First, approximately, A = 612.2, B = 519.9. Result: 566.1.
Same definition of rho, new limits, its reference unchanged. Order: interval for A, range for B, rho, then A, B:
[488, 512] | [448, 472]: 478.3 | 500.1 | 456.5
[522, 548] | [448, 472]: 492.2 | 527.8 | 456.5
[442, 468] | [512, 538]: 488.1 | 454.8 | 521.5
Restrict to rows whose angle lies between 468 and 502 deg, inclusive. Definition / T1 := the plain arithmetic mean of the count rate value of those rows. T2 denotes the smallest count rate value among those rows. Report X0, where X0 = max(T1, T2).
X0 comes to 340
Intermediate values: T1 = 340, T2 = 321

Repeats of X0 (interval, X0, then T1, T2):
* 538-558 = 360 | 360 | 348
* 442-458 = 215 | 215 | 171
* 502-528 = 361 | 361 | 341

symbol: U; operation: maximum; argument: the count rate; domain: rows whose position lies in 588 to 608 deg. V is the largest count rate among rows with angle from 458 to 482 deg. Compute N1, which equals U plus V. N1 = 751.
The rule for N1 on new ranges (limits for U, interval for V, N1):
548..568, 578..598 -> 770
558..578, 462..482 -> 738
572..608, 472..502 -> 751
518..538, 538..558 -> 757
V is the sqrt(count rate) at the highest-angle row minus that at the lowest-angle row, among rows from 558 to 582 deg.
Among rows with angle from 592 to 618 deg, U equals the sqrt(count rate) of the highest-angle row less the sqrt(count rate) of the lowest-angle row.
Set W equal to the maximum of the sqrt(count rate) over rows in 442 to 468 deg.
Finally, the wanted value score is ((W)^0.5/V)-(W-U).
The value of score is -13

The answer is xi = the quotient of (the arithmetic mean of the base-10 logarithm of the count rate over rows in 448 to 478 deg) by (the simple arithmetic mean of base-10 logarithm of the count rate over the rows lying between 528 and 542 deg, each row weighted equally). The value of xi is 0.94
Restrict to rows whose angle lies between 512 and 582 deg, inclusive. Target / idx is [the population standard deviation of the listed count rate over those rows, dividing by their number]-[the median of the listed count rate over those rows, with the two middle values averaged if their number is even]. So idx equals -347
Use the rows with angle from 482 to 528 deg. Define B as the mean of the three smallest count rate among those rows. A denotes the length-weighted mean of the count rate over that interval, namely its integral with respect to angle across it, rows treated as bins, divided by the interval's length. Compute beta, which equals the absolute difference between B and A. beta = 19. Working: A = 352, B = 332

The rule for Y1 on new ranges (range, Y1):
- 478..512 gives 5.84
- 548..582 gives 5.90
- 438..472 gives 5.48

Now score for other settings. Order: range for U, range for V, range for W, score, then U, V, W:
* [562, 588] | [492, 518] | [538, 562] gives -12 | 0.8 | 0.63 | 19.3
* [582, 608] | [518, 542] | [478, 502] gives -1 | -0.2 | 0.24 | 18.8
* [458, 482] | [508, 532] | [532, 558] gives 1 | 3.9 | 0.27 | 19.3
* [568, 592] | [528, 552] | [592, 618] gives -32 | 0.8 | -0.35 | 19.8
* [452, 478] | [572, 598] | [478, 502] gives 6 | 5.6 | 0.23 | 18.8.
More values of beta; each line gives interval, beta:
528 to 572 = 11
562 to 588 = 12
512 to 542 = 9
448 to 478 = 54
